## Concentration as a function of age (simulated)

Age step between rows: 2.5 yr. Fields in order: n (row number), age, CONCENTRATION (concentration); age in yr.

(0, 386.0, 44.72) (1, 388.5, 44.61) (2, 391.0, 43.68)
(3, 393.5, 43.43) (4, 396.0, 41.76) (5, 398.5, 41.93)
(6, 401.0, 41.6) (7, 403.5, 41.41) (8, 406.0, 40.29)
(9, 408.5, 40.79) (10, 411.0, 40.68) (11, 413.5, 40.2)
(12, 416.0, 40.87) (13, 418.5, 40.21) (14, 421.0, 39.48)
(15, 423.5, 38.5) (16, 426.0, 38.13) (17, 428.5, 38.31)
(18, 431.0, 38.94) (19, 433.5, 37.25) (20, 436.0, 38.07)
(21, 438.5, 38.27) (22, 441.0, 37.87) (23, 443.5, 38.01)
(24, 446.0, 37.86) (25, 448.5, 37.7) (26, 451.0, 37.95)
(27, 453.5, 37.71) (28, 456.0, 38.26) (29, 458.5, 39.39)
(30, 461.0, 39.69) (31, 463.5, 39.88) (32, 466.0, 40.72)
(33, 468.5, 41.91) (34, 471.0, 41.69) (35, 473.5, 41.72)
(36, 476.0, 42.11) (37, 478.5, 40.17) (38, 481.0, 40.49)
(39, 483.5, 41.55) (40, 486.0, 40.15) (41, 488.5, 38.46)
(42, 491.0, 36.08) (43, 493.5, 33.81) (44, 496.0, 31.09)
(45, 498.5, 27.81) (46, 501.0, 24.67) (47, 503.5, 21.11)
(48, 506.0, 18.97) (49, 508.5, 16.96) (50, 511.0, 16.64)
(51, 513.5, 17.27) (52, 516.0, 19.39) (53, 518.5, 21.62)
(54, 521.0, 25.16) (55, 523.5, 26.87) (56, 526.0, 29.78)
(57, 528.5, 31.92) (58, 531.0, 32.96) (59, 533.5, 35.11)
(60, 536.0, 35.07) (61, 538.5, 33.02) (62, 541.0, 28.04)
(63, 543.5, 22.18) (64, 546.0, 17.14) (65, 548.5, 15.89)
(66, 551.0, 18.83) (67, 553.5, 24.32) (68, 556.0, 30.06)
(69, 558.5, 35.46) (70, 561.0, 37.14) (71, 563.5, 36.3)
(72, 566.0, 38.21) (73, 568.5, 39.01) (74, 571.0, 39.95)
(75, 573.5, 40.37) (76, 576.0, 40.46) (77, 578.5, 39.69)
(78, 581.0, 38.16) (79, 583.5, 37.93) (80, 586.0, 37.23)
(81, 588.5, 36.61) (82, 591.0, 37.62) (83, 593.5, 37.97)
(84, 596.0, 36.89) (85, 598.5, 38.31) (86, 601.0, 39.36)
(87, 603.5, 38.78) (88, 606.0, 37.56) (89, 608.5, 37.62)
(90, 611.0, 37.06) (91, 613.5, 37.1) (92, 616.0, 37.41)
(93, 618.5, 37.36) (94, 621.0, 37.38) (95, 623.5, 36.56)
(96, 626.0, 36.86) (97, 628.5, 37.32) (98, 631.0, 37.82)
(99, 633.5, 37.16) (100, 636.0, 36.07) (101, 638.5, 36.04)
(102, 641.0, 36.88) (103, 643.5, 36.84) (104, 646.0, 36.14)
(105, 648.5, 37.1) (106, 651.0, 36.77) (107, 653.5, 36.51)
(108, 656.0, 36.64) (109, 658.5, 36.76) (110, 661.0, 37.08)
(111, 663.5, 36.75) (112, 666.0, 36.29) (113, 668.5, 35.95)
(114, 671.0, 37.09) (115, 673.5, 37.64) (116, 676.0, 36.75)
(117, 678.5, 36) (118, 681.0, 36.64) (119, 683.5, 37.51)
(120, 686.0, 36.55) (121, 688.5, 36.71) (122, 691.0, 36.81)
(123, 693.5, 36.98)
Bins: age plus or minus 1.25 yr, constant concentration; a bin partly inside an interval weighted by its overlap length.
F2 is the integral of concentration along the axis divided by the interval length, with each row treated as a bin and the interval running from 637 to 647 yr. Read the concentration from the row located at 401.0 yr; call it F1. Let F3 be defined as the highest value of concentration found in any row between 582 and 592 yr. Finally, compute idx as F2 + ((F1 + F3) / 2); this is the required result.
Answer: 76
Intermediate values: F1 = 41.6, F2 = 36.5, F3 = 37.93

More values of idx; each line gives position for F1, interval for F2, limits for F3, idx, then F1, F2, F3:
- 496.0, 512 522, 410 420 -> 57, 31.09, 20.6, 40.87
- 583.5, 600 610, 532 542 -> 75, 37.93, 38.3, 35.11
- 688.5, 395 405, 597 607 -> 80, 36.71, 41.6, 39.36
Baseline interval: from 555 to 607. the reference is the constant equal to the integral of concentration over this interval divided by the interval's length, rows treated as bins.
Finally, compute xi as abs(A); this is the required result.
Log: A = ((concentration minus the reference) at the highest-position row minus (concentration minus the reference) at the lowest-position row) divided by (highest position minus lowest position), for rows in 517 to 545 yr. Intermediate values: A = 0.02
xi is 0.022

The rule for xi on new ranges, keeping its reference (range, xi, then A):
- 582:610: 0.012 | -0.01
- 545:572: 0.912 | 0.91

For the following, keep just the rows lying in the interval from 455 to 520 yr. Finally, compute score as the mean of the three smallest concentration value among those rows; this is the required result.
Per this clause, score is 17.0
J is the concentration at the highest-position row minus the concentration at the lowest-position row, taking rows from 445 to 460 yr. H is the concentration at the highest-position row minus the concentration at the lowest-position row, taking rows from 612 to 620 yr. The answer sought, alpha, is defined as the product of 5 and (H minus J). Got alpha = -6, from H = 0.3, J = 1.5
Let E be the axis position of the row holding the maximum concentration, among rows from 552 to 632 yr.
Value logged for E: 576.0 yr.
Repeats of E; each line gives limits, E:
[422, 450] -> 431.0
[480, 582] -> 483.5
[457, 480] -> 476.0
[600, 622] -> 601.0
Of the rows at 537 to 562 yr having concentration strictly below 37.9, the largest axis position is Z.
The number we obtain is 561.0 yr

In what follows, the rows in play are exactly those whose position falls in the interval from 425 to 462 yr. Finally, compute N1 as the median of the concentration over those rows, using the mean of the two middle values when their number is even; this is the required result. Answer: 38.1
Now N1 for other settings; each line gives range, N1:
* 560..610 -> 38.1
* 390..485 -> 40.2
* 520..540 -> 32.4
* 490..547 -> 26.9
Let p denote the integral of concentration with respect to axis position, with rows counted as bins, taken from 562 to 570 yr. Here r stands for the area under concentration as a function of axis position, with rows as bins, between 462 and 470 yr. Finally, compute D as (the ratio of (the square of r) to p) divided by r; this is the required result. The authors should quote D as 1.08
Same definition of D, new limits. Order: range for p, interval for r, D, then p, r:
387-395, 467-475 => 0.95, 351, 334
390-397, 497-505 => 0.65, 301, 196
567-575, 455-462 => 0.86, 318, 274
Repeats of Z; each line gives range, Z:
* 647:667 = 666.0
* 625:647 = 646.0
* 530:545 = 543.5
